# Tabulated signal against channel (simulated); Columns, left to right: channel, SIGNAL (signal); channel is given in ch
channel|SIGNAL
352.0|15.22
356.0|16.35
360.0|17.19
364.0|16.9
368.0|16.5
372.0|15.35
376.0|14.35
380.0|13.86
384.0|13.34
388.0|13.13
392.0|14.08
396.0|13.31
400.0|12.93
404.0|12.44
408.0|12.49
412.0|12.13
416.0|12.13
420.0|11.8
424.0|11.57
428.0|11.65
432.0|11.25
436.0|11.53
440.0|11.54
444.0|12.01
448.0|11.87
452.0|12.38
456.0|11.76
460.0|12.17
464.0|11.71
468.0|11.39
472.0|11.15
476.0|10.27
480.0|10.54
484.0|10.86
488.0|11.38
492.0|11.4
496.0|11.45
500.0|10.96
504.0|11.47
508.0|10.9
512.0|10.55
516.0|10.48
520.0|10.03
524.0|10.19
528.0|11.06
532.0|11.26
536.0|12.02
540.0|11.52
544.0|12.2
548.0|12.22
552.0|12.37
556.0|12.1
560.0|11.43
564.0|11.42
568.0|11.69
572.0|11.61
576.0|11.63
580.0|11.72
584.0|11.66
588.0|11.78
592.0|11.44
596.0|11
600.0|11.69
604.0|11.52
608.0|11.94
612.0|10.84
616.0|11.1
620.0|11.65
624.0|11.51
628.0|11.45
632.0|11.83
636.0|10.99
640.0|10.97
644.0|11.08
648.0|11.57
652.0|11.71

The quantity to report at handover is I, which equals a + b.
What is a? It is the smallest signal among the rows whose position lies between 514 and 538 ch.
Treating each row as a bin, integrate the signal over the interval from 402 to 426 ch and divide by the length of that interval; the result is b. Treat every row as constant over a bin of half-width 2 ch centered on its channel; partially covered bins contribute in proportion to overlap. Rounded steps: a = 10.03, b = 12.1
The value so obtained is 22.1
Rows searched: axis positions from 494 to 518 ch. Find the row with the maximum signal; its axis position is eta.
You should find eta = 504.0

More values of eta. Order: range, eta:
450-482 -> 452.0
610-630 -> 620.0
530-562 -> 552.0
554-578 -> 556.0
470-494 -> 492.0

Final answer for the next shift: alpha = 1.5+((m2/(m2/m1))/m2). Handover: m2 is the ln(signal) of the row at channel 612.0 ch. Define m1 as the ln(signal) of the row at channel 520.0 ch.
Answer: 2.47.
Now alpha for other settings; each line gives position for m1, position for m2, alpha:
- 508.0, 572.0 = 2.47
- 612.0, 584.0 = 2.47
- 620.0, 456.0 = 2.50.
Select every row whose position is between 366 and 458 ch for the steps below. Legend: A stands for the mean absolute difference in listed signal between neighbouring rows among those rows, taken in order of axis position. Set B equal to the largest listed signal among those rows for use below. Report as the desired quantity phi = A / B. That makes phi 0.026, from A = 0.43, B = 16.5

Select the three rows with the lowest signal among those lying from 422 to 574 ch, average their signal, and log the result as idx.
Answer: 10.2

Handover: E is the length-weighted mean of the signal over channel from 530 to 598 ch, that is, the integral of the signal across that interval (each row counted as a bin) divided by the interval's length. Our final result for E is 11.7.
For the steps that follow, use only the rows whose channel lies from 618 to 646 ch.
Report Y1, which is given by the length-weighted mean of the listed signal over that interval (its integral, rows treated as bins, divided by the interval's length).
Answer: 11.4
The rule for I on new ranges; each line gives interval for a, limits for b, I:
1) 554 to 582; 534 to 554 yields 23.5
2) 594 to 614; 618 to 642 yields 22.2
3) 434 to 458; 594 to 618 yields 22.9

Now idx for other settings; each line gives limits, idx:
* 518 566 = 10.4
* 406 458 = 11.4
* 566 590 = 11.6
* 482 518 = 10.6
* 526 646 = 10.9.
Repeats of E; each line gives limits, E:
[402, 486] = 11.6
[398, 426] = 12.2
